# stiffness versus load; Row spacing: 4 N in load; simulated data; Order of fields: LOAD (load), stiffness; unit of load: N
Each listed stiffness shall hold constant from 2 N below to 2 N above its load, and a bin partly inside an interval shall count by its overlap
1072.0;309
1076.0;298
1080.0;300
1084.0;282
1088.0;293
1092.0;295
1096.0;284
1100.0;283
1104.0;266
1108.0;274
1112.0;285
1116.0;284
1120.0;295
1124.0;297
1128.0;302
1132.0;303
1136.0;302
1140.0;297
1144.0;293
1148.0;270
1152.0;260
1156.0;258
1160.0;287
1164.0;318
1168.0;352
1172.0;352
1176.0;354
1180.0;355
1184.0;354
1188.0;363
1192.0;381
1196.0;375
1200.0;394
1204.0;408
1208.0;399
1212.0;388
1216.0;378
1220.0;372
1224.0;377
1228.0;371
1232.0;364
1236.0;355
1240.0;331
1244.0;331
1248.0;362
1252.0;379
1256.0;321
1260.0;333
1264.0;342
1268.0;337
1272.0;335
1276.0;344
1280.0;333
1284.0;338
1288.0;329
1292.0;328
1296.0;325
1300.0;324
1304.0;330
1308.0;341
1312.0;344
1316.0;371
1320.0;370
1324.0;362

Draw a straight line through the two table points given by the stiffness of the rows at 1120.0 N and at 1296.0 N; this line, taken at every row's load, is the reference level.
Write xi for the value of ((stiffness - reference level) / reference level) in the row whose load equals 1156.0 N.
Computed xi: -0.14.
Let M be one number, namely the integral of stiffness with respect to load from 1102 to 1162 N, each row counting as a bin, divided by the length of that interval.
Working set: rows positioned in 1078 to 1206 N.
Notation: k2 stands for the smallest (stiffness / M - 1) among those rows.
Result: -0.09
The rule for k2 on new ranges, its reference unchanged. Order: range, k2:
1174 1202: 0.24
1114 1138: 0.00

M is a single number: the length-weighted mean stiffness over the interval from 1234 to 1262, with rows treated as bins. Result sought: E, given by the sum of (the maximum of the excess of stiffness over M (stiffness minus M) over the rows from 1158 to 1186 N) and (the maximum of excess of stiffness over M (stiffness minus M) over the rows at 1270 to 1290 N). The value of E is 10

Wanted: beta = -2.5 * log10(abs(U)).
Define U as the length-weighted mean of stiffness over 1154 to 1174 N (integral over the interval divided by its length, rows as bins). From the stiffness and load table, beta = -6.24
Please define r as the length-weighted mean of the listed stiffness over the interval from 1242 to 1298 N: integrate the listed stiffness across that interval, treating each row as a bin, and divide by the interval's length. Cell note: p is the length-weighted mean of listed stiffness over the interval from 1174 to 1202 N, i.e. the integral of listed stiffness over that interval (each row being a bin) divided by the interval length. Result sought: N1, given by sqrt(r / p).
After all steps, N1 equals 0.96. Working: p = 368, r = 338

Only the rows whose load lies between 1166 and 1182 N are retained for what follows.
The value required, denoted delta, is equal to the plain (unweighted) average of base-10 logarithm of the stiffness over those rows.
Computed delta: 2.55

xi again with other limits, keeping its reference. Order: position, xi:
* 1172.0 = 0.16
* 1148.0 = -0.10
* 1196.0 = 0.22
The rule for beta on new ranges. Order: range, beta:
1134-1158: -6.12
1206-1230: -6.45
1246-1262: -6.36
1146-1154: -6.06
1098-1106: -6.10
